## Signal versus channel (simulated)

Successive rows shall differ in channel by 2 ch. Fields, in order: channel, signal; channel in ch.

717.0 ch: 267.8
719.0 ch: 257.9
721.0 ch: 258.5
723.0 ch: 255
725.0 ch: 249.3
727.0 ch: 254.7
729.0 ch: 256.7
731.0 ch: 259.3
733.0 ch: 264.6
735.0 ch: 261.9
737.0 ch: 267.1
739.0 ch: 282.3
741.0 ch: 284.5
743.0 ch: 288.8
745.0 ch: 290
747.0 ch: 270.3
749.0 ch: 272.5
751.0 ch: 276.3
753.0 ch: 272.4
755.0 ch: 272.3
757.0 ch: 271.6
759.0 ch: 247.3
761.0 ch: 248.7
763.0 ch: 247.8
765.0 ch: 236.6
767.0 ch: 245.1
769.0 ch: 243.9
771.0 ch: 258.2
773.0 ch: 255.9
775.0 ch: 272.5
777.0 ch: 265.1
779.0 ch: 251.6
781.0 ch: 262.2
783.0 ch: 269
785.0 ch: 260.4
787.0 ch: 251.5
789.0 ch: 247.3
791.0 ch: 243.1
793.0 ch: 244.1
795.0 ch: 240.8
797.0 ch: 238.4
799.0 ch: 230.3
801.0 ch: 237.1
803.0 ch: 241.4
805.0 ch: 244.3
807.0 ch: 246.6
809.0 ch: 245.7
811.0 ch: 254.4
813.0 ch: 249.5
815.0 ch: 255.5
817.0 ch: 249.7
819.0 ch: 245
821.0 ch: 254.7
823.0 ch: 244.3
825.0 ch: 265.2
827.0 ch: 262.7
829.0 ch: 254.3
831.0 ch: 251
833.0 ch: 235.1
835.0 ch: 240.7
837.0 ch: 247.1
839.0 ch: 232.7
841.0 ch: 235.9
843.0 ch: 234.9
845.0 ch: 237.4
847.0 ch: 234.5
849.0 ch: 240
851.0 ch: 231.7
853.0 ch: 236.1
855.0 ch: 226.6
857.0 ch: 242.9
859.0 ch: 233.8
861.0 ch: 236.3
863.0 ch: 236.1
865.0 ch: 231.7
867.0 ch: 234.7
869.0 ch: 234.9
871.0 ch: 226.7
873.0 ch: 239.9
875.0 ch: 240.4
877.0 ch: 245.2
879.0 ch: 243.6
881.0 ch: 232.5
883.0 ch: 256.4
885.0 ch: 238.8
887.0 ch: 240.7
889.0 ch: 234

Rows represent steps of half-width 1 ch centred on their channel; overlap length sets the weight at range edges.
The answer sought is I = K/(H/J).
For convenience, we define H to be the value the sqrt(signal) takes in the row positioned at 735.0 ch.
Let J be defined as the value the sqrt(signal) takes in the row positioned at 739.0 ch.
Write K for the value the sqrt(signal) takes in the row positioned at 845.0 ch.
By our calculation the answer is 16.0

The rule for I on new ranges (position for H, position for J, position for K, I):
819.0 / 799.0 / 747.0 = 15.9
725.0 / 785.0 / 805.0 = 16.0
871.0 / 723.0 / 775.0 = 17.5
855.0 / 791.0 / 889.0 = 15.8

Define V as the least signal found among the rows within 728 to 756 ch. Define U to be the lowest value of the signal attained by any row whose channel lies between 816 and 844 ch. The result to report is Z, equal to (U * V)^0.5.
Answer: 244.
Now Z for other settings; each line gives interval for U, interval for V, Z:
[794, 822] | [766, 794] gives 237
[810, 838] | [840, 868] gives 231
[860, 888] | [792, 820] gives 228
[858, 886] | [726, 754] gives 240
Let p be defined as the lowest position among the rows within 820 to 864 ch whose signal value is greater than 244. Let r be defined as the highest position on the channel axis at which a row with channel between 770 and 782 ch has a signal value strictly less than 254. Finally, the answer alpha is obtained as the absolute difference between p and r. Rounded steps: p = 821.0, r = 779.0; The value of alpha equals 42 ch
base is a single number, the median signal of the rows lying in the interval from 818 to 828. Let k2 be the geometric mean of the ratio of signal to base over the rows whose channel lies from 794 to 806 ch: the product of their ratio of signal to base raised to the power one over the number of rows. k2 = 0.94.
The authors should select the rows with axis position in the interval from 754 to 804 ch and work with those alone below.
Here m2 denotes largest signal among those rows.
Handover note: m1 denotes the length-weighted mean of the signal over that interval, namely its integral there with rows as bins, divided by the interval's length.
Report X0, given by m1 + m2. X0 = 524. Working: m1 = 251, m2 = 272.5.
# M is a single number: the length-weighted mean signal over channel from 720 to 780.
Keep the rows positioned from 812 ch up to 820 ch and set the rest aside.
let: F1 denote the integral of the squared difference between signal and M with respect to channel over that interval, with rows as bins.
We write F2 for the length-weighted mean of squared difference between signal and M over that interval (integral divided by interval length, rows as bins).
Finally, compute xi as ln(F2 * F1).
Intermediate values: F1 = 1415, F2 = 177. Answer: 12.4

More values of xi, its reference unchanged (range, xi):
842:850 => 15.1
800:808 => 14.2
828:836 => 13.9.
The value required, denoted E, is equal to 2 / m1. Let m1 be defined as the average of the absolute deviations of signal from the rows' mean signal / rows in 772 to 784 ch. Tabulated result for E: 0.33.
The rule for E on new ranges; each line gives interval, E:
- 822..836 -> 0.22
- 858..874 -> 0.76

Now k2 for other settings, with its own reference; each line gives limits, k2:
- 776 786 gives 1.03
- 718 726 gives 1.00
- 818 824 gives 0.97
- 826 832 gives 1.00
